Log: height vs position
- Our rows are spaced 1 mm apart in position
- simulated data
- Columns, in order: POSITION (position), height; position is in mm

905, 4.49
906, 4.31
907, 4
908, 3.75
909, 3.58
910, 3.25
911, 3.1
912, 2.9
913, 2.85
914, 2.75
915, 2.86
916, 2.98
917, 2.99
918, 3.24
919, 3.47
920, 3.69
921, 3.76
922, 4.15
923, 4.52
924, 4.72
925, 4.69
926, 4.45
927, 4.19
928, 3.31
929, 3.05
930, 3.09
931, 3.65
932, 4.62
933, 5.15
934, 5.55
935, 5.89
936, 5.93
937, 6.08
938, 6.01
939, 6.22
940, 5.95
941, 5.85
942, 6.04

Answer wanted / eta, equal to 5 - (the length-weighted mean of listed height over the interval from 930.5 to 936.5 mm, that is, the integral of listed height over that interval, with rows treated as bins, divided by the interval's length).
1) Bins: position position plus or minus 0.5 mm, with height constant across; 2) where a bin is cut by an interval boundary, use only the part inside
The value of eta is -0.1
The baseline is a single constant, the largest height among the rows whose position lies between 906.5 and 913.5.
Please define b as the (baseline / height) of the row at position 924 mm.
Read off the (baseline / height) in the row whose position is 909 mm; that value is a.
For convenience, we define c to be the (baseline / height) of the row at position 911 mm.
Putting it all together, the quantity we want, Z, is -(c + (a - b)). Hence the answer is -1.6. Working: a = 1.12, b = 0.85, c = 1.29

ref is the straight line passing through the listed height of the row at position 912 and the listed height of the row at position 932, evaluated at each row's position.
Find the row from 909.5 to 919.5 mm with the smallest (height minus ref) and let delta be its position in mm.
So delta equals 917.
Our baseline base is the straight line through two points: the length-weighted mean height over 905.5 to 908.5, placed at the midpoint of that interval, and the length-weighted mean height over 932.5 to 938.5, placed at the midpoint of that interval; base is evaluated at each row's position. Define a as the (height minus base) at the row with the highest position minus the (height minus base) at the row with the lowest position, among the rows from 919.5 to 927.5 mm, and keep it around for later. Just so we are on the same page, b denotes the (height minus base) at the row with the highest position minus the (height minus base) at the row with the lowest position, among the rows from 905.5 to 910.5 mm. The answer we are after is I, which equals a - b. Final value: 1.4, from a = 0.1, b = -1.31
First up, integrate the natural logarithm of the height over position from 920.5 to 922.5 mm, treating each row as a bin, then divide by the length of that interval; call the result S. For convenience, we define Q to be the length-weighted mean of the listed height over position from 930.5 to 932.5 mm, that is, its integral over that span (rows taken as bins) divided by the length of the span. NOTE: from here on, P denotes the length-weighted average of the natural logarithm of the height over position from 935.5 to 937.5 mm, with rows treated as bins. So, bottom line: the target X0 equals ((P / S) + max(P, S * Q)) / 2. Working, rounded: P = 1.79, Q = 4.1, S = 1.37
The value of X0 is 3.5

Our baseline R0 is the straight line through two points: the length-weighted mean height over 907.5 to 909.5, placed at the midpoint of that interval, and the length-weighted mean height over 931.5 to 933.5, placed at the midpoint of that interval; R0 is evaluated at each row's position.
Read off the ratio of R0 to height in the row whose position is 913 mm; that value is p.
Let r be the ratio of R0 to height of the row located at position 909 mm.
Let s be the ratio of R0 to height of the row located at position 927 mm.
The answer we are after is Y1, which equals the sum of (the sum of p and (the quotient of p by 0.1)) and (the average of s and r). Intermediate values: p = 1.37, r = 1.03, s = 1.1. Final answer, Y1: 16.1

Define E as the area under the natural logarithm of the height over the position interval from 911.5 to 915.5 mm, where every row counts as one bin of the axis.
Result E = 4.2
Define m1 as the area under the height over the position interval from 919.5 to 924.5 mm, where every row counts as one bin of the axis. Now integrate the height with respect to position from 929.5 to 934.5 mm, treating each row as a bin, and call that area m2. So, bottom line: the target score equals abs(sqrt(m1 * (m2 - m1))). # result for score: 5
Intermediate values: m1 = 20.8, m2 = 22.1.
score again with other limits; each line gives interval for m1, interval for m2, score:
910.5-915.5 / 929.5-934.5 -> 10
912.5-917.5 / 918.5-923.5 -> 9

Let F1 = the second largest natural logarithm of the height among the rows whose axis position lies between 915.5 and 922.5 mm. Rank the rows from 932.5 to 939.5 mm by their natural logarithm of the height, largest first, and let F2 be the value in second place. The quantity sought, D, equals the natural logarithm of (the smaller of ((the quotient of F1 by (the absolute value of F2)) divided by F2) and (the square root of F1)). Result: -0.90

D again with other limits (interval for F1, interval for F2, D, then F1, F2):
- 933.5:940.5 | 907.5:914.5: 0.10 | 1.81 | 1.28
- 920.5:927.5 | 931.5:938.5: -0.73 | 1.55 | 1.79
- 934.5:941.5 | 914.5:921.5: 0.06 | 1.81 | 1.31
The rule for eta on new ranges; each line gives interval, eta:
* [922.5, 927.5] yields 0.5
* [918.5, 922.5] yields 1.2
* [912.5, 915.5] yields 2.2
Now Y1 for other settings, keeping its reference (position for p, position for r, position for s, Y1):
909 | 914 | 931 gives 12.7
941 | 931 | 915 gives 11.4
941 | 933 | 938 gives 10.9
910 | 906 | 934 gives 13.5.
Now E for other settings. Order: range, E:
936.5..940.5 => 7.2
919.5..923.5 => 5.6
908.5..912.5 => 4.7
